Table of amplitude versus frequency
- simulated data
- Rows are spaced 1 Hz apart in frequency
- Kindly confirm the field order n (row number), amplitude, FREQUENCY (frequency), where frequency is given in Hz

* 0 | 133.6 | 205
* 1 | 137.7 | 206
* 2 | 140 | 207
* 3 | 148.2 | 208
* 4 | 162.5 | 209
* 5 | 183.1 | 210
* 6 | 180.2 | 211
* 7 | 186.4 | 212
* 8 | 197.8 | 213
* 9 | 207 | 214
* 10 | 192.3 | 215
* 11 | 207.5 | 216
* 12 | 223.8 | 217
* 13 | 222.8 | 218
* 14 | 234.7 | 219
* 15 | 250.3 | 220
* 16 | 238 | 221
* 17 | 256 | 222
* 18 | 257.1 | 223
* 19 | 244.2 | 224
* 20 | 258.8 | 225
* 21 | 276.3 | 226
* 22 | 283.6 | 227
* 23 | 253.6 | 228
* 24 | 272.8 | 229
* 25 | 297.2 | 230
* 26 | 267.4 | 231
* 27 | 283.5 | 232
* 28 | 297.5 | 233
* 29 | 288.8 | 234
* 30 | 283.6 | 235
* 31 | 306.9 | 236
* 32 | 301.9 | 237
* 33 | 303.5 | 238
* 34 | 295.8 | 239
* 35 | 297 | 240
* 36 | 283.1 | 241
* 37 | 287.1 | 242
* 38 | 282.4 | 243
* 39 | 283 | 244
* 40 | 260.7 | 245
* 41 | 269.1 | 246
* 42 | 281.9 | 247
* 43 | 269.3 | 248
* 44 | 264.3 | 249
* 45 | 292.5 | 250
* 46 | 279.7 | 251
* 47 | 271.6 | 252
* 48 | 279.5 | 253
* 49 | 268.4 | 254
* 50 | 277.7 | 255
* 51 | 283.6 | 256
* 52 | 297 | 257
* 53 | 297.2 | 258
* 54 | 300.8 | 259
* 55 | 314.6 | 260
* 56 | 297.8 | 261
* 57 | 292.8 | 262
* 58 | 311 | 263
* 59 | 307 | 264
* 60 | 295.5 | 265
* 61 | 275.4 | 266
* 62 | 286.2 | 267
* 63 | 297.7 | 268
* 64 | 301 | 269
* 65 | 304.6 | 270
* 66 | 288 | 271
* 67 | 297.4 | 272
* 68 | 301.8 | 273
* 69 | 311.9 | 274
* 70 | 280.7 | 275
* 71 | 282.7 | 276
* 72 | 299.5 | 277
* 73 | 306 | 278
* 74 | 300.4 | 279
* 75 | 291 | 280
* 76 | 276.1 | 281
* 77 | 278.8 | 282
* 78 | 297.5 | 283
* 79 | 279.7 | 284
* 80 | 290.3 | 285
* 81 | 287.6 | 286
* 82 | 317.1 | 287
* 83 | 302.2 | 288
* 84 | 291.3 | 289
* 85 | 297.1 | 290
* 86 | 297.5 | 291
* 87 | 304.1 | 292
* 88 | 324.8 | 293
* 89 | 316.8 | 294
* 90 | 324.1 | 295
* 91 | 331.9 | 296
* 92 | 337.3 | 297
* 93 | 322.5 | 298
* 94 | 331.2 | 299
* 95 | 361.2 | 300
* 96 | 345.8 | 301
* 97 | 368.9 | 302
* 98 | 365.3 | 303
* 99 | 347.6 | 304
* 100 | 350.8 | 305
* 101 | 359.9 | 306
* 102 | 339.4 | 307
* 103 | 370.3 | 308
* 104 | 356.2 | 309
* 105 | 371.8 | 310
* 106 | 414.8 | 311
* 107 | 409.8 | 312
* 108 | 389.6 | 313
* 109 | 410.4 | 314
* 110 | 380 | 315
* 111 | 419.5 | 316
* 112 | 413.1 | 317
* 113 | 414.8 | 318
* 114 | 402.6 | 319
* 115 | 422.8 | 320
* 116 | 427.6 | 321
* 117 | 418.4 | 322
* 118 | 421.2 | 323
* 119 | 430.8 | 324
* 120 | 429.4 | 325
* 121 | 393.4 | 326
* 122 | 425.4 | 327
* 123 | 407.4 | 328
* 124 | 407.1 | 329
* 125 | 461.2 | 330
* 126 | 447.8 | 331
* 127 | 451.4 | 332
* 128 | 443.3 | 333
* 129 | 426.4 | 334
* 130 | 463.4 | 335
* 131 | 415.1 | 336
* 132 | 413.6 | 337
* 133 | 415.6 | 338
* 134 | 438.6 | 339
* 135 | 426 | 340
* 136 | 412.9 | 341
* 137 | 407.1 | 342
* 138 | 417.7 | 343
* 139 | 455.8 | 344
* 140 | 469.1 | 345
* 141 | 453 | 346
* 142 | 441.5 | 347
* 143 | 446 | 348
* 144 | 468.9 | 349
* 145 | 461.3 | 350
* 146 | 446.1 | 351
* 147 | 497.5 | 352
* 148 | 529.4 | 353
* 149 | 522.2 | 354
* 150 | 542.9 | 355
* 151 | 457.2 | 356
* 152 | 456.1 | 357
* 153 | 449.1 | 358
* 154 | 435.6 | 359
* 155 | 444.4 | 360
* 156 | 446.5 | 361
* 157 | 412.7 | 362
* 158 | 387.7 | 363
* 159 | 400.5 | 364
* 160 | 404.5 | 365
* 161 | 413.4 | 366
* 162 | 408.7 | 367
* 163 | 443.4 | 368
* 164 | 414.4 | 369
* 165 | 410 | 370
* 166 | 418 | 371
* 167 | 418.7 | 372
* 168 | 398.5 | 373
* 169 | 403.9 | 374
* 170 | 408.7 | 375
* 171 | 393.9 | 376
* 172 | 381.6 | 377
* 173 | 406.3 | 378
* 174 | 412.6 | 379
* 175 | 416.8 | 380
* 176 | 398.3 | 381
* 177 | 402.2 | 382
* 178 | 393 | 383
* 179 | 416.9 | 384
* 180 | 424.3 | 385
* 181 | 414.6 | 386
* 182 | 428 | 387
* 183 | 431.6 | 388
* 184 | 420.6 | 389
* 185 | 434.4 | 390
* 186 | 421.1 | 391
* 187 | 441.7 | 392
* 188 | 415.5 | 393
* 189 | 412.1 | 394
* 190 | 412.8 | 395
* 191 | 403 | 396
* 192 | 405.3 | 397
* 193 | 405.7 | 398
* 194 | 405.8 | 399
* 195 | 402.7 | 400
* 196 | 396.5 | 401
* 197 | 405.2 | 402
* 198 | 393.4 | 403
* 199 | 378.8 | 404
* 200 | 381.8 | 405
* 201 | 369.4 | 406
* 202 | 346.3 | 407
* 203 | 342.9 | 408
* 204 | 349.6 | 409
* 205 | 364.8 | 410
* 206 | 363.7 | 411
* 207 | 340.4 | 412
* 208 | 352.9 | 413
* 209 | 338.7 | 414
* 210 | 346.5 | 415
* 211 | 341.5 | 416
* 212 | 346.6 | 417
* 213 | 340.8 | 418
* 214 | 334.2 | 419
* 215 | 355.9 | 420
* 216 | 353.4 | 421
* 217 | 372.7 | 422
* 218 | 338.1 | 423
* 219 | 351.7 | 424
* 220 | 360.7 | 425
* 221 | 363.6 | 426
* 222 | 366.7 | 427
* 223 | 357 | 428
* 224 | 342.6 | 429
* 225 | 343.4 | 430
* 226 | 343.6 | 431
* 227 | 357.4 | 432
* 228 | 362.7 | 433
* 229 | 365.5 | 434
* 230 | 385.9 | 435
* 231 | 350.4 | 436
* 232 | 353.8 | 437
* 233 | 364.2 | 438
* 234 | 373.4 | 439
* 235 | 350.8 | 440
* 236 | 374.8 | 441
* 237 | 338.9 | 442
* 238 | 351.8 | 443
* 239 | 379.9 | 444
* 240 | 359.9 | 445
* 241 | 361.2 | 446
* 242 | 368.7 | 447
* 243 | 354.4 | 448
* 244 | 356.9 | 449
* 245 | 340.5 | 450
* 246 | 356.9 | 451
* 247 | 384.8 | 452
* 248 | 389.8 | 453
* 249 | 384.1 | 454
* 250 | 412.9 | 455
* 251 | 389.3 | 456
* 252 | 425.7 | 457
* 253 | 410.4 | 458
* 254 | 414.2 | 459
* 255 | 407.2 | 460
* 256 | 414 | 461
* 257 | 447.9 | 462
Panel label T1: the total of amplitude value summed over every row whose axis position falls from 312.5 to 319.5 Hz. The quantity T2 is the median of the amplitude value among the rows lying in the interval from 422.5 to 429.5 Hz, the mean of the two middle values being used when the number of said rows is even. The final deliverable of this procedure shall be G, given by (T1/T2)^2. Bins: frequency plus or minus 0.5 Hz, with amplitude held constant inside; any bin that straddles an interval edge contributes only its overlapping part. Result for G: 63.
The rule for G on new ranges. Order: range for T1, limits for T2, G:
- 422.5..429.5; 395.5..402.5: 37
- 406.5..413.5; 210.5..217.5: 155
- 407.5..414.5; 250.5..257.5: 77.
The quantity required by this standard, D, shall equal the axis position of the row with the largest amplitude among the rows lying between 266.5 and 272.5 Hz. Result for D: 270 Hz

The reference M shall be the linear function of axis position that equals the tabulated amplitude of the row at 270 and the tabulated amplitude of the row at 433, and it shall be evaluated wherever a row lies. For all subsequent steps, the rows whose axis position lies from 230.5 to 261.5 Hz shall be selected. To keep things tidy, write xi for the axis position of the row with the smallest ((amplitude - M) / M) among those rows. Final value 245 Hz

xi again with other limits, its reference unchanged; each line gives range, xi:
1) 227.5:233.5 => 228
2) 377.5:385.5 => 383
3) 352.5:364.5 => 363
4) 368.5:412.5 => 412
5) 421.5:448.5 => 442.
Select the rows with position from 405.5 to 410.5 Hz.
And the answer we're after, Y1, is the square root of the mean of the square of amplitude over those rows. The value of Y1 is 355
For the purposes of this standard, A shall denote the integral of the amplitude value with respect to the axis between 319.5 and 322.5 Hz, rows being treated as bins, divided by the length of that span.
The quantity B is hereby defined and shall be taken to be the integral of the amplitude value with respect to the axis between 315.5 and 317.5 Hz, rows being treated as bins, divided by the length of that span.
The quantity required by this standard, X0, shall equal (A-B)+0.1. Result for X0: 7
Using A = 423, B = 416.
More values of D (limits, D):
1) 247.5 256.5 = 250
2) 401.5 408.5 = 402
